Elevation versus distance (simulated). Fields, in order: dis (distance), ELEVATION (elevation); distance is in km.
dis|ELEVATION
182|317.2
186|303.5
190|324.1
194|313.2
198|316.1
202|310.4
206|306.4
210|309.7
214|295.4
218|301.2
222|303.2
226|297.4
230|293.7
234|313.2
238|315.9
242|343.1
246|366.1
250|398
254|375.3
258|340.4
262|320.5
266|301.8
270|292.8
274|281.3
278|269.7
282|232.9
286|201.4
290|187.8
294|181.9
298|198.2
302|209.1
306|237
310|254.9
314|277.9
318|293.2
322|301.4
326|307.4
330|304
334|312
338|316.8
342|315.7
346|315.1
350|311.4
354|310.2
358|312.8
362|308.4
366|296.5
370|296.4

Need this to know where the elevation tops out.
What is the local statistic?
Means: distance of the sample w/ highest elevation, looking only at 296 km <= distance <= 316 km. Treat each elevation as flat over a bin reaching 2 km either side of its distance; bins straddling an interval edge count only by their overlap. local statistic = 314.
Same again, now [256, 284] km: 258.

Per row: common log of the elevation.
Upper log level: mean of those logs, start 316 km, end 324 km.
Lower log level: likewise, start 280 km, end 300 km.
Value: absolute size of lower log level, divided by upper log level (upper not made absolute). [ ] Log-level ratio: 0.93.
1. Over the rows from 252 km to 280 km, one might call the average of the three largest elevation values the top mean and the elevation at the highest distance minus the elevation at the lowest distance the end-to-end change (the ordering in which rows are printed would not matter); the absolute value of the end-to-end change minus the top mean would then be 451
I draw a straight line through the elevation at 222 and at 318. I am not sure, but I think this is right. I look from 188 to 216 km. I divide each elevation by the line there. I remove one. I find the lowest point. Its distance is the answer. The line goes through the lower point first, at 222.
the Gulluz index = 214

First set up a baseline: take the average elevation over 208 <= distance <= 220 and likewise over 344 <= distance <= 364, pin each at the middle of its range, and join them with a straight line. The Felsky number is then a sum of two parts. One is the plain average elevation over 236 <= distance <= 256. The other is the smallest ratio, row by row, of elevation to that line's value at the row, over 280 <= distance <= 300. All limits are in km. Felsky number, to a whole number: 360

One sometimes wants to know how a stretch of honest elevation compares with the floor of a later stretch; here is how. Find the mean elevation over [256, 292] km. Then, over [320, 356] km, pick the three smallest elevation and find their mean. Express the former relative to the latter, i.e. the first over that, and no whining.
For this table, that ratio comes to 0.89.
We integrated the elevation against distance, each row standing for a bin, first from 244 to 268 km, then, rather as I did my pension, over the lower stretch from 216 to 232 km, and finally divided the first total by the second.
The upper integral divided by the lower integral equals 1.8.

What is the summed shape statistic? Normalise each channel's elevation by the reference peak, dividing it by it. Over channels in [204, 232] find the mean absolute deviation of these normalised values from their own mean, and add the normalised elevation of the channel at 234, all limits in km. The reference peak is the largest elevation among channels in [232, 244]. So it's 0.93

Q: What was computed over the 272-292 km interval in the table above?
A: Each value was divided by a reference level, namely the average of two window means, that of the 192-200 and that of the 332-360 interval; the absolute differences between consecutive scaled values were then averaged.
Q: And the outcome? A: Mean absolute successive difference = 0.074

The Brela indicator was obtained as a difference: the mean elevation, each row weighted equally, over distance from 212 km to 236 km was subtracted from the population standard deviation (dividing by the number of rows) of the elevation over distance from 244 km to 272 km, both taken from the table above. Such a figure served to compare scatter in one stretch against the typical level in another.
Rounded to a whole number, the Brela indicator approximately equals -264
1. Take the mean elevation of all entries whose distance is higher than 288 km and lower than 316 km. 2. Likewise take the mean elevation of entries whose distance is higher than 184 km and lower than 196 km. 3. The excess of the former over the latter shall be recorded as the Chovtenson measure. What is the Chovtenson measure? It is -93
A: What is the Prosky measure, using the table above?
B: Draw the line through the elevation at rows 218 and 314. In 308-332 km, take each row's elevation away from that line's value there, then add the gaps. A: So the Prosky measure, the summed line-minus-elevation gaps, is -80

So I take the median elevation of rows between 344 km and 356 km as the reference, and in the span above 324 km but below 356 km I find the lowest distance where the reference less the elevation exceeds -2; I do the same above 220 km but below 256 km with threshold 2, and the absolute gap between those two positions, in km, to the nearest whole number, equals 104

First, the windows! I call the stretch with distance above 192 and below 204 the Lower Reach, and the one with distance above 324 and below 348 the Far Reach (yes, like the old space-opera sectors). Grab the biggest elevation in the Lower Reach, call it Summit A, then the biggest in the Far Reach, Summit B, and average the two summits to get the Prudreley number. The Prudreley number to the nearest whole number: 316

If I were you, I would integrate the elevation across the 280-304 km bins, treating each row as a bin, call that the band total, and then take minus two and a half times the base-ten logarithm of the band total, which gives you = -9.21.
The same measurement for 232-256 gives -9.82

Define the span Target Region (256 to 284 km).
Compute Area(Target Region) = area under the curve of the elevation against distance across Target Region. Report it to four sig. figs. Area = 8158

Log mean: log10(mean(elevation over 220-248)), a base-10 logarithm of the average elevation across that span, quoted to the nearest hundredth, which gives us 2.50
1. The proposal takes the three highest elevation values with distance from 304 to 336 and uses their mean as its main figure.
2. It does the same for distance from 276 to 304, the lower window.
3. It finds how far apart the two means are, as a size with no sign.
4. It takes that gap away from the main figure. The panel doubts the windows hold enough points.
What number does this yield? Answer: 237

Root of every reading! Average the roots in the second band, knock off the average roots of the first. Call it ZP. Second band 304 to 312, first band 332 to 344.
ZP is -2.1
